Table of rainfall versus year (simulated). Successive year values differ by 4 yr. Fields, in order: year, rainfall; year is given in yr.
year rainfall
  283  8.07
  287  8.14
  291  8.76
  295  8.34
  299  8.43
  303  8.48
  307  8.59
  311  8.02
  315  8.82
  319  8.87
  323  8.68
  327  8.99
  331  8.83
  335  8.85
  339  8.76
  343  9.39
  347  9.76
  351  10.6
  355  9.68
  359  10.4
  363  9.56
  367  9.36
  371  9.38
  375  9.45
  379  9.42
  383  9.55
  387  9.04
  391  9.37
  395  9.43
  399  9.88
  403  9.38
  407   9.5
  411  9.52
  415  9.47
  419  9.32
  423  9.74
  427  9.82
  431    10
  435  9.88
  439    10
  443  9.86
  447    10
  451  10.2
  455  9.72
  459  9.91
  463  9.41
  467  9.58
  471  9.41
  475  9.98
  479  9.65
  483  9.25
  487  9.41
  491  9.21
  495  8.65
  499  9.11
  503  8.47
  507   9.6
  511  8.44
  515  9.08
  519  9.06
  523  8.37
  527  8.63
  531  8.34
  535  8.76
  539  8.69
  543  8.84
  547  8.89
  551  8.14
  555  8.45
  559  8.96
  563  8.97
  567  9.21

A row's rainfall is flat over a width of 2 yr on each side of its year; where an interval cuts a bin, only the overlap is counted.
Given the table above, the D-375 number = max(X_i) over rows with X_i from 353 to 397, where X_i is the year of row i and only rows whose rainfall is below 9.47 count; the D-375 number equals 395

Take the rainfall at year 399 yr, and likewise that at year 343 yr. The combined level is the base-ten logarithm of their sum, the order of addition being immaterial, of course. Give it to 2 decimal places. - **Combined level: 1.28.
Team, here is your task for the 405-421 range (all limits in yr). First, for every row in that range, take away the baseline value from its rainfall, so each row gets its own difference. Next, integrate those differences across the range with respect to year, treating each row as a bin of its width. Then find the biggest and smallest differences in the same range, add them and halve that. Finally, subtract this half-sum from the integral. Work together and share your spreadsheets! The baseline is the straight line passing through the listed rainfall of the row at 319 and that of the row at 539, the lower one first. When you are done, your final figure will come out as 10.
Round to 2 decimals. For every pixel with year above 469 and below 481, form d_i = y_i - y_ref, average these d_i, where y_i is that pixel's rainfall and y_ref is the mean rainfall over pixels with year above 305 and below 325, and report 1.08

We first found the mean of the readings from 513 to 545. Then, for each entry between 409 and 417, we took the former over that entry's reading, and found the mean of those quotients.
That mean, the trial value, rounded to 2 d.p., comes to 0.92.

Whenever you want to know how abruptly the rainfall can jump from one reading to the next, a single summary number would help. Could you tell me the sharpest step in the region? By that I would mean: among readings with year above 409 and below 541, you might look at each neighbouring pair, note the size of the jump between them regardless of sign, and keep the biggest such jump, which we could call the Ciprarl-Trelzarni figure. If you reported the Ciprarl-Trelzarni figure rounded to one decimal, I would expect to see 1.2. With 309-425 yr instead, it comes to 0.9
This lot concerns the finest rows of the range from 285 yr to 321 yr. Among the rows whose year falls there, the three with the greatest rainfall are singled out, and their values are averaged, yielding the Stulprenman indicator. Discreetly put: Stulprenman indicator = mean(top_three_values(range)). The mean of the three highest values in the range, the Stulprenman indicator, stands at 8.8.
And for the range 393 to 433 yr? 9.9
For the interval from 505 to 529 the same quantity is 9.2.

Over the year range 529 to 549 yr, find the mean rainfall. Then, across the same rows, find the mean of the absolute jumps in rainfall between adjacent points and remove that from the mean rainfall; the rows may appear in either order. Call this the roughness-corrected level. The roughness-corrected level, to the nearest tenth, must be 8.5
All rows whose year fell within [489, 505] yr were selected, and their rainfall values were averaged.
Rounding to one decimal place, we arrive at 8.9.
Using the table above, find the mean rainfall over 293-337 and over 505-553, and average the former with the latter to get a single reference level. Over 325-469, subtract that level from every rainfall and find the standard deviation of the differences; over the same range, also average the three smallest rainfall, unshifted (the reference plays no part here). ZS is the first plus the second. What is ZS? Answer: 9.2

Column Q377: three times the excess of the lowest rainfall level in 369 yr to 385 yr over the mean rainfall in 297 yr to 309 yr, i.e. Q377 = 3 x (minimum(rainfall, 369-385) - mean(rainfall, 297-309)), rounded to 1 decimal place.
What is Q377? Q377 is 2.6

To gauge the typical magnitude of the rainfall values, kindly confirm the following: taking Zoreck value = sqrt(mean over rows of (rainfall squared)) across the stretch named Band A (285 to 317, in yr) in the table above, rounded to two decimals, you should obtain 8.45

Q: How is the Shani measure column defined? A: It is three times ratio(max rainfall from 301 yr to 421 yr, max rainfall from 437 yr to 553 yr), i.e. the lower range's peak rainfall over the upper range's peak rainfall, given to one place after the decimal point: 3.1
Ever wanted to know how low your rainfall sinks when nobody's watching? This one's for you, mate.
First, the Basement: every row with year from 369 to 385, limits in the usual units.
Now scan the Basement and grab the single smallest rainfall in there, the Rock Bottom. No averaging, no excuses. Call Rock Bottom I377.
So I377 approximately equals 9.38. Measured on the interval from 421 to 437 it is 9.74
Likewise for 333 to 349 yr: 8.76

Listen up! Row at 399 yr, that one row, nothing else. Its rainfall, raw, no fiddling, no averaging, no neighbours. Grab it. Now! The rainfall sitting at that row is 9.88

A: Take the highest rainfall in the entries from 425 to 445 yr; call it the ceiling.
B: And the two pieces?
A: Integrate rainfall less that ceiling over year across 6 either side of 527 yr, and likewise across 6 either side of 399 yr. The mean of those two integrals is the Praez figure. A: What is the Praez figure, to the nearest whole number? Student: -12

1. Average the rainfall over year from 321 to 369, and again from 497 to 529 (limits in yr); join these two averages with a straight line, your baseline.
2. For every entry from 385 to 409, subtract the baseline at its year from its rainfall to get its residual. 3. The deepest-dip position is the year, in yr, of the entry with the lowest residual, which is 387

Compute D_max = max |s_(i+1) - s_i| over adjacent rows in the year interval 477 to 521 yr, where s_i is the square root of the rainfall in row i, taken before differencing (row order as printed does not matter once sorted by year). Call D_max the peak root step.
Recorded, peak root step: 0.19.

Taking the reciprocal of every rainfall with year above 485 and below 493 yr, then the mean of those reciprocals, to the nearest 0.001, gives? 0.107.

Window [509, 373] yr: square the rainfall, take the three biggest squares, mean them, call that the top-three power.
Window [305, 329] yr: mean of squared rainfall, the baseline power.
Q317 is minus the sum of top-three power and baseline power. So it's -176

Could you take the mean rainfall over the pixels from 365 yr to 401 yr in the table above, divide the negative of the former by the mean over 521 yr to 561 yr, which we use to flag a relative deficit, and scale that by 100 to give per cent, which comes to -110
